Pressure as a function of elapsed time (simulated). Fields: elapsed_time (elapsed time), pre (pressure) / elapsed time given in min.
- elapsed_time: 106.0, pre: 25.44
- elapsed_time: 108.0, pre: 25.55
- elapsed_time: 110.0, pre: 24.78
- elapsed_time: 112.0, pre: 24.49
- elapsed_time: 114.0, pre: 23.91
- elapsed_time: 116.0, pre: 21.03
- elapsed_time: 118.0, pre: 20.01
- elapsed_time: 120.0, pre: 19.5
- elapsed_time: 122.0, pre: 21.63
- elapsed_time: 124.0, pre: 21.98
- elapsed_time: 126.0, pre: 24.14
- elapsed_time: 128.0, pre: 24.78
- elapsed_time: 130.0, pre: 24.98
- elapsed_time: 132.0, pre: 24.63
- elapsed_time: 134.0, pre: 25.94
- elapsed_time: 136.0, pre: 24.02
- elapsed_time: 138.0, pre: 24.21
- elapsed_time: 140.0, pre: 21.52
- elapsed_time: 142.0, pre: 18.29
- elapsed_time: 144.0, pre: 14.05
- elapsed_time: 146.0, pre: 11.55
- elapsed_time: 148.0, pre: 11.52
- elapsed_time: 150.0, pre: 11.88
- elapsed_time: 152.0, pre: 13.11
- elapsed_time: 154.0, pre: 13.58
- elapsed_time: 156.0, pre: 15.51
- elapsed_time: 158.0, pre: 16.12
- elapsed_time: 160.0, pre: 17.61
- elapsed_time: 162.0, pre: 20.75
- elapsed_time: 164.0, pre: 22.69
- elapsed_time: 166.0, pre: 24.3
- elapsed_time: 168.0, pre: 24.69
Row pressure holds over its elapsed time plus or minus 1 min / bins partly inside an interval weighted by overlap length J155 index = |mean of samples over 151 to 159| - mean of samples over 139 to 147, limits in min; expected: -2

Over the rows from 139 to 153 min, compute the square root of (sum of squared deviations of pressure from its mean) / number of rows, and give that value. 3.6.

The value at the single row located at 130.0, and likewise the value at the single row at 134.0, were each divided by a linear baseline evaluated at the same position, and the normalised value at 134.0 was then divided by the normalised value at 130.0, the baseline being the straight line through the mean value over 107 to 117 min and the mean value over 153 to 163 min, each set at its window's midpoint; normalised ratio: 1.07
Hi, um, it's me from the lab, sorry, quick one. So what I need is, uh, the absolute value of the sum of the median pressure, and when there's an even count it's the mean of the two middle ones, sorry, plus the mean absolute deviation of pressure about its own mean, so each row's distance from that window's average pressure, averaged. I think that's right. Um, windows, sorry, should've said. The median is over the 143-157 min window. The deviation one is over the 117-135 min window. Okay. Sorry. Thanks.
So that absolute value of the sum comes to 15.1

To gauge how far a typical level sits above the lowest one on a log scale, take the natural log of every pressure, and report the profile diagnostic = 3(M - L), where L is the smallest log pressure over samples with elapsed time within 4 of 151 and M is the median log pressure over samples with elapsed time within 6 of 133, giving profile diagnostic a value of 2.3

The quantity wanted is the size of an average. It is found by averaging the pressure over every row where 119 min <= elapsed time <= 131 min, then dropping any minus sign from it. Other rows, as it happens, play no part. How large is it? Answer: 22.8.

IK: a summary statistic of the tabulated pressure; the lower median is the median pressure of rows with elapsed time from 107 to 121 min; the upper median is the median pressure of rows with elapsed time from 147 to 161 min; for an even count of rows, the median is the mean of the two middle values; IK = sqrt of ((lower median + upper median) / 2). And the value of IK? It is 4.3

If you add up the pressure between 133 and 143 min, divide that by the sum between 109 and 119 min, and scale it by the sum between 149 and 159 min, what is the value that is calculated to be 70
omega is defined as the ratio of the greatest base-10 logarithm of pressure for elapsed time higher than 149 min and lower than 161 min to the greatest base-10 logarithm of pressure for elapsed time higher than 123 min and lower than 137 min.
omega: 0.88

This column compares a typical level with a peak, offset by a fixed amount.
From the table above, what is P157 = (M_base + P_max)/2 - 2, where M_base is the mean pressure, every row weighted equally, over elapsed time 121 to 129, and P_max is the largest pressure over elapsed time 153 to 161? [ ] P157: 18.4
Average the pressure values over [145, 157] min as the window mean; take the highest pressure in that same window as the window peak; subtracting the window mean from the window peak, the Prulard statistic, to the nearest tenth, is 2.7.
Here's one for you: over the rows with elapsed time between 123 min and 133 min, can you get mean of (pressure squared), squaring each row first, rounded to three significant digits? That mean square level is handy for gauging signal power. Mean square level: 582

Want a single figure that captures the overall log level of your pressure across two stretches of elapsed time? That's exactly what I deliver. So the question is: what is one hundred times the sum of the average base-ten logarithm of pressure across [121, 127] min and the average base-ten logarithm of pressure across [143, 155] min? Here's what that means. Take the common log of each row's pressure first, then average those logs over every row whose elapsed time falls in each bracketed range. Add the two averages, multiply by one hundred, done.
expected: 245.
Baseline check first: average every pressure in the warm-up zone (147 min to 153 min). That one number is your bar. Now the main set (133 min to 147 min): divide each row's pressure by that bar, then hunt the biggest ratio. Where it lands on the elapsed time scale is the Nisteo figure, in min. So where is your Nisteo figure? 134.0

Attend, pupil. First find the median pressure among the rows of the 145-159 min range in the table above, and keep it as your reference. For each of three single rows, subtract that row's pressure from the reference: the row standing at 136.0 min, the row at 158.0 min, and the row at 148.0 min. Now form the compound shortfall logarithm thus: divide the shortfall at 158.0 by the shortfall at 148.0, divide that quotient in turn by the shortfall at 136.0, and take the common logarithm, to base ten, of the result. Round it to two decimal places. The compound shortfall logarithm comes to -0.76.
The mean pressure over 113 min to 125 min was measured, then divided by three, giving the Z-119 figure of 7.1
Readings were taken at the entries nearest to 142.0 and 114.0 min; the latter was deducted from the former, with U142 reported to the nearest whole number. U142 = -6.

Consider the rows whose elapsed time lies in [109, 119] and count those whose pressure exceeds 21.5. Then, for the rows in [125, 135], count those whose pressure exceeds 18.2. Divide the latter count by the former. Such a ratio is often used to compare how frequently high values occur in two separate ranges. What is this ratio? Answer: 1.7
